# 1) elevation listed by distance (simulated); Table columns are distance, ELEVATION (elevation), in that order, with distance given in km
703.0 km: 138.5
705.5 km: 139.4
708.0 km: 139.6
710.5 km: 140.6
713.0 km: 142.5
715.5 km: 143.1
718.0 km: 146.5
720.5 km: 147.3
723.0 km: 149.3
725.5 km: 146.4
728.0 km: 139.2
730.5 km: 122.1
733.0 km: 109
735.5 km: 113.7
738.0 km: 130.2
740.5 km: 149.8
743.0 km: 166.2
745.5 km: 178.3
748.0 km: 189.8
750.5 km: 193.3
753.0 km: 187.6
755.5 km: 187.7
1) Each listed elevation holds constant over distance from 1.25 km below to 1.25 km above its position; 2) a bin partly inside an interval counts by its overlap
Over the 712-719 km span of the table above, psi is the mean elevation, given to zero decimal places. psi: 144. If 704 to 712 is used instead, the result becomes 140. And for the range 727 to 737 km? 121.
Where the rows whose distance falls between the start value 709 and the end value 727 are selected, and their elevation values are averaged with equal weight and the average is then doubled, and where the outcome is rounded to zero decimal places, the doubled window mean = 290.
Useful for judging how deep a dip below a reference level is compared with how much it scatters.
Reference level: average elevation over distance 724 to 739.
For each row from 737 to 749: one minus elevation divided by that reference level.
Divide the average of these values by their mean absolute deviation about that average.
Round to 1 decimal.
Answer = -2.0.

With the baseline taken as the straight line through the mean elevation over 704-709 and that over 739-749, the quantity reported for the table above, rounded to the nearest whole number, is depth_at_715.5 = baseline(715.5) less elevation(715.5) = 4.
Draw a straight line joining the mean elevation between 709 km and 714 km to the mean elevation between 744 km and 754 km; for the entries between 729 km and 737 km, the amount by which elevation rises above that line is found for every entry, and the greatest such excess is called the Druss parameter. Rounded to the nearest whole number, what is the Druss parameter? -42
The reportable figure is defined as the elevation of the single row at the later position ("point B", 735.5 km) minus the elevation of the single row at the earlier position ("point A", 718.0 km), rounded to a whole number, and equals -33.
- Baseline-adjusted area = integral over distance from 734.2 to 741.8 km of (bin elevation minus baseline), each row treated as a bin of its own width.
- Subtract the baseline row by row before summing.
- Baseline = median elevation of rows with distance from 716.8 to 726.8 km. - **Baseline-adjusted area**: -118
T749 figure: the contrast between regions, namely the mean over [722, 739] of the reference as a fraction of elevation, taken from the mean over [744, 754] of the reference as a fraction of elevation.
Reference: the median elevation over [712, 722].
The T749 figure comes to -0.35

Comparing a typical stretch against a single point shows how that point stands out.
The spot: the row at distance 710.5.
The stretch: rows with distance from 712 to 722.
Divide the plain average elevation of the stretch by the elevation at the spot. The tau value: 1.03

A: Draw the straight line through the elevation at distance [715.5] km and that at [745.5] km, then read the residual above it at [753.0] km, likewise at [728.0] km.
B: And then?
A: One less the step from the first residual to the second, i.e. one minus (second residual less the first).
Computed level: 20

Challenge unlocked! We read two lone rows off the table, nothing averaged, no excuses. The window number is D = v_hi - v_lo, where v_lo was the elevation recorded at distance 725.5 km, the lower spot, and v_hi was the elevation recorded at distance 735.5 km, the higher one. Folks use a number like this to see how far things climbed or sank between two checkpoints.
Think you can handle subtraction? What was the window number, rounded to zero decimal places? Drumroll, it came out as -33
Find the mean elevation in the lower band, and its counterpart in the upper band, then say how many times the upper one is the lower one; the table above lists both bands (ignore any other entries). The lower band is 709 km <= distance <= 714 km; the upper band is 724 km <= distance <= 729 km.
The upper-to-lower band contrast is 1.01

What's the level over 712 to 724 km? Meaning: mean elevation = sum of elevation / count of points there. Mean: 146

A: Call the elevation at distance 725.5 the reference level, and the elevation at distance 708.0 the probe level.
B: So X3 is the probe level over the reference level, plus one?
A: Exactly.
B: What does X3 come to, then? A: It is 1.95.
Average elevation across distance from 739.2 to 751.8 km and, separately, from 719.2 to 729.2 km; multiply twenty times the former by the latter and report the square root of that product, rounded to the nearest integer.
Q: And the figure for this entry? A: 715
